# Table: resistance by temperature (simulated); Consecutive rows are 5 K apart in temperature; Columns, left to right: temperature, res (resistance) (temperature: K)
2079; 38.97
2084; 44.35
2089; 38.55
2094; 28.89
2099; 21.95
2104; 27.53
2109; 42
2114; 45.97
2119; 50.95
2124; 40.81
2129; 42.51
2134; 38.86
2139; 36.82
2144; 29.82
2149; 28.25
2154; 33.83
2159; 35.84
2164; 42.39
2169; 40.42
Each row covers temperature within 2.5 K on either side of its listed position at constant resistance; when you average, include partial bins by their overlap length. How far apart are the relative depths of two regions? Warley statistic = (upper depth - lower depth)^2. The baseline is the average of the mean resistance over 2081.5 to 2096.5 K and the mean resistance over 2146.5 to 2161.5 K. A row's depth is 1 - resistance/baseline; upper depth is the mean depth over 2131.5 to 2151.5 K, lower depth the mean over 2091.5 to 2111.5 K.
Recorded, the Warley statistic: 0.009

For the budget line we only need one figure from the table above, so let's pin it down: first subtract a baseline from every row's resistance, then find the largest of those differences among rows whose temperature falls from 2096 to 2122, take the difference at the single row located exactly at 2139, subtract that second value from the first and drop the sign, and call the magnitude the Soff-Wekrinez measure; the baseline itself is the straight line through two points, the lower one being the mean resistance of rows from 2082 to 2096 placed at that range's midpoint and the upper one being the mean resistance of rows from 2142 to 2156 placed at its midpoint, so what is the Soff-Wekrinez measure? 11.9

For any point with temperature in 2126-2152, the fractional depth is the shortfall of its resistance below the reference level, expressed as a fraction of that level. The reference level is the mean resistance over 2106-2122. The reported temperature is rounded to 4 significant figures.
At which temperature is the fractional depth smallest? 2129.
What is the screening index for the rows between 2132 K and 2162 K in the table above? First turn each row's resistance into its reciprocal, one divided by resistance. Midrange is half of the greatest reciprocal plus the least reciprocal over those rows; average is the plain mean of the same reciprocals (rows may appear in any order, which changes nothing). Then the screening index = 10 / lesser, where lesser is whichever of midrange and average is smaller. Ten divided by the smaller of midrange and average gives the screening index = 335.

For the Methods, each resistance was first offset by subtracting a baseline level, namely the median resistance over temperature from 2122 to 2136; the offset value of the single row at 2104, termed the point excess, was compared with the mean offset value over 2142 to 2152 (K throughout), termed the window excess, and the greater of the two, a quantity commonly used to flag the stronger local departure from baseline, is -12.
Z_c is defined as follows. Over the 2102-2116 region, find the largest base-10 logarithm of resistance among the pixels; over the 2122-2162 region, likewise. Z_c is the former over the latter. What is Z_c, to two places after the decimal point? 1.02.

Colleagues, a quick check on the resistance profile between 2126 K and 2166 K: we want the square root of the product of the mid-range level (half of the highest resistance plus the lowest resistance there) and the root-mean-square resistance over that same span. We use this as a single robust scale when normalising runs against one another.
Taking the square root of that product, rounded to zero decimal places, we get 36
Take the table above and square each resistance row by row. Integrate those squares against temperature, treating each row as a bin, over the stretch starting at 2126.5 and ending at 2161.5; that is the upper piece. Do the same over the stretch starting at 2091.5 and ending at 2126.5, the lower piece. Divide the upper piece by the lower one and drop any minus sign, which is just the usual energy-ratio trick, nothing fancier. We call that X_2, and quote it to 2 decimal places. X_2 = 0.86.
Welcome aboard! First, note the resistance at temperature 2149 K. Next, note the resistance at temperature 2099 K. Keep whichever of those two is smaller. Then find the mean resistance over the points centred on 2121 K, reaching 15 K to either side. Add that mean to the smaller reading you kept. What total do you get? 65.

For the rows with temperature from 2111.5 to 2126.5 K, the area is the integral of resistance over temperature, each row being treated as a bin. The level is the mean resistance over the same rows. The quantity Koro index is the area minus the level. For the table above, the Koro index 643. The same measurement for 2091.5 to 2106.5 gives 366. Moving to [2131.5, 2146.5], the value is 492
